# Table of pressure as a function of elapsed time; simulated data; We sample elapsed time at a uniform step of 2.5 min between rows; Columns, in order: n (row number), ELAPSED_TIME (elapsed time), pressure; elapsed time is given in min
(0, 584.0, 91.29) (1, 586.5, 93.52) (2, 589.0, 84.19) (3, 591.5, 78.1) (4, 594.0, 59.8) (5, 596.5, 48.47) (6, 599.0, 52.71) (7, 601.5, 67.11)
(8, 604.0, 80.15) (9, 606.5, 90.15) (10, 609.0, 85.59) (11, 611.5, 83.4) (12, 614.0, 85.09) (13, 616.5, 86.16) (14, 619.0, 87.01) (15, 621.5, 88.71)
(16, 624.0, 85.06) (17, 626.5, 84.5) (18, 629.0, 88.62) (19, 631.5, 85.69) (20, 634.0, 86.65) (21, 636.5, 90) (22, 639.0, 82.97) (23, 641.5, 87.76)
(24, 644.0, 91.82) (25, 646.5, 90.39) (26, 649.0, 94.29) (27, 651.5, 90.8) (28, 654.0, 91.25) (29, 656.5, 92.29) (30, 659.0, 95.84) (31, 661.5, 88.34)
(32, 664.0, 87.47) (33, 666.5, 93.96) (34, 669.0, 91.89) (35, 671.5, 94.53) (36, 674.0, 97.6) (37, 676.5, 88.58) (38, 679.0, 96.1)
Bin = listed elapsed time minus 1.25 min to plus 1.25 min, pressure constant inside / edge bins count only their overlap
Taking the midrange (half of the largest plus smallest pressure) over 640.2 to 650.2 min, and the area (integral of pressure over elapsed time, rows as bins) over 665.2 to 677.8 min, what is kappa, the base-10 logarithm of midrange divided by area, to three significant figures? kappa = -1.11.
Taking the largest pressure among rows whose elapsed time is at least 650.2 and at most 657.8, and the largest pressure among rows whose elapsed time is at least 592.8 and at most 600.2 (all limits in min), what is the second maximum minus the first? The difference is -32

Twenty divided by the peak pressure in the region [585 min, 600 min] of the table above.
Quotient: 0.214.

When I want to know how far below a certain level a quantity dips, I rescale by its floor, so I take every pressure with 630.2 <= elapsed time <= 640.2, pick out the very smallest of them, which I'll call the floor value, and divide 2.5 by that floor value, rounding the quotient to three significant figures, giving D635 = 0.0301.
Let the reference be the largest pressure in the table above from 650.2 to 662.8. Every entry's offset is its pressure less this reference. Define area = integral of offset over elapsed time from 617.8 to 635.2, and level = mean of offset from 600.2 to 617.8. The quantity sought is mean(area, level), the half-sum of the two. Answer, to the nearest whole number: -87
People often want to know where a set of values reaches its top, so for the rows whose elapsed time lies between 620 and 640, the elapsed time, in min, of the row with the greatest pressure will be 636.5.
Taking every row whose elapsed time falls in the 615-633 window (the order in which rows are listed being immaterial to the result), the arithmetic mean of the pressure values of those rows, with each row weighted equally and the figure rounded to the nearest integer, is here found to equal 87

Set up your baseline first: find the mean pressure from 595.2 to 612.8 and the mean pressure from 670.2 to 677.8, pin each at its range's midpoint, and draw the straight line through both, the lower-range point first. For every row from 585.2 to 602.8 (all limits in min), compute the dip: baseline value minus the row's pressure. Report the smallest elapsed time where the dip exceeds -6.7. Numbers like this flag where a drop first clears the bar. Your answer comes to 594.0 min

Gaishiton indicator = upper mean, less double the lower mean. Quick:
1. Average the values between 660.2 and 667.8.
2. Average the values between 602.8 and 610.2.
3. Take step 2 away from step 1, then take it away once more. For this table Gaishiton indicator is -80.7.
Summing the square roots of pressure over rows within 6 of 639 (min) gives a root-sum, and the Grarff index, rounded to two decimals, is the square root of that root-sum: 6.85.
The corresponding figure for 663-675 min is 6.95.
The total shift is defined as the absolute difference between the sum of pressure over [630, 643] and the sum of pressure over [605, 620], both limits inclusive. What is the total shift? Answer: 84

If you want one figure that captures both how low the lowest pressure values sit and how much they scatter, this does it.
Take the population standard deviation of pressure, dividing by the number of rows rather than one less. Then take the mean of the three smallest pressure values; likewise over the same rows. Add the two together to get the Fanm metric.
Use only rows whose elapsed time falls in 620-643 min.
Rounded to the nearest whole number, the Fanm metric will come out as 86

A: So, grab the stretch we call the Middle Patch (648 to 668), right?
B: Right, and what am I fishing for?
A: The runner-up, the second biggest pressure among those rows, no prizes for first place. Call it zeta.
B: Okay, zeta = 94.29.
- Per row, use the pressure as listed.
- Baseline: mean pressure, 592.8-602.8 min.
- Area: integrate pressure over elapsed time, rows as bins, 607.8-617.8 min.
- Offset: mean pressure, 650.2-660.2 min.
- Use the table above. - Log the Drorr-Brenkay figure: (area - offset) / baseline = 13.3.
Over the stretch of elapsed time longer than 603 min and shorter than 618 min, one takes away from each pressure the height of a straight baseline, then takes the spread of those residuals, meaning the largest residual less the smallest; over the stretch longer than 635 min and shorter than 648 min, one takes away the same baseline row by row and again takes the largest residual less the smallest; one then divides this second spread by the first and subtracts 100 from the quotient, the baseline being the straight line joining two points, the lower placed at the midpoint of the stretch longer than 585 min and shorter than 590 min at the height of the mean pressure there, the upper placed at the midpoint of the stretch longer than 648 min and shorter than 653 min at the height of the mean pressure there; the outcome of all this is -99.1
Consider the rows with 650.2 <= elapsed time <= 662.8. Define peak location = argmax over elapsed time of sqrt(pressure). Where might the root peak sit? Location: 659.0 min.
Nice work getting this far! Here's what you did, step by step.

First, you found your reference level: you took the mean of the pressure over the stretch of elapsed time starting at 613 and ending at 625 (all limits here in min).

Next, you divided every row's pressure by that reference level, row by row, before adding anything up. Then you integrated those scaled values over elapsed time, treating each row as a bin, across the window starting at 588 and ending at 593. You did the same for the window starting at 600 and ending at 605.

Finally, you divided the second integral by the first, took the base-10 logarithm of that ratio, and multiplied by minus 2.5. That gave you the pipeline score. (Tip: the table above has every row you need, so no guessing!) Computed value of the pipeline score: 0.11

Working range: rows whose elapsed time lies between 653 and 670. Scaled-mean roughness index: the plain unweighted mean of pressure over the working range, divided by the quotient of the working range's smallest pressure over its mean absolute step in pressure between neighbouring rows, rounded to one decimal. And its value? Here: 3.8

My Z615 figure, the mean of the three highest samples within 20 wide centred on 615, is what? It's 89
